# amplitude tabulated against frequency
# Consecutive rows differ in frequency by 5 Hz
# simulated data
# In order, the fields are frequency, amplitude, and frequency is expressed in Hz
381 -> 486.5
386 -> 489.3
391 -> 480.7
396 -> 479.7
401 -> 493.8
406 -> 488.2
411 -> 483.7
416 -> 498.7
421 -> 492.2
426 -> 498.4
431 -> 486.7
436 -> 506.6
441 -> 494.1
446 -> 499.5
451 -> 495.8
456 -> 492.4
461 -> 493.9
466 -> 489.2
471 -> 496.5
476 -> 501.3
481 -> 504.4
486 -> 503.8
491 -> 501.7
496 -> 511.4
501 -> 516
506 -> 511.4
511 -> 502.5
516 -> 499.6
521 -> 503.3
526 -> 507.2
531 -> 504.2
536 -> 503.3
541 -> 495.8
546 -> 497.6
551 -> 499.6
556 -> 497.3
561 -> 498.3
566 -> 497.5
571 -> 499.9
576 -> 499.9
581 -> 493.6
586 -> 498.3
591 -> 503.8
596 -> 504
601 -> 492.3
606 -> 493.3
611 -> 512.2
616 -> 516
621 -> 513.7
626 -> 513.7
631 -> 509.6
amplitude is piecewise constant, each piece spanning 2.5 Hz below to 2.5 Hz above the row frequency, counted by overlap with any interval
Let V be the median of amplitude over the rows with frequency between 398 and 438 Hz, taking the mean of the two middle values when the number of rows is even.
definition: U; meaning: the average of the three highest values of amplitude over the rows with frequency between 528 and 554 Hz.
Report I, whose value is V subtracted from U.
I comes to 9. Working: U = 502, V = 493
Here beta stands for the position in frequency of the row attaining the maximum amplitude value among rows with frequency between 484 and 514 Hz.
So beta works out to 501 Hz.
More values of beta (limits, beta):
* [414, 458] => 436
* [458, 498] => 496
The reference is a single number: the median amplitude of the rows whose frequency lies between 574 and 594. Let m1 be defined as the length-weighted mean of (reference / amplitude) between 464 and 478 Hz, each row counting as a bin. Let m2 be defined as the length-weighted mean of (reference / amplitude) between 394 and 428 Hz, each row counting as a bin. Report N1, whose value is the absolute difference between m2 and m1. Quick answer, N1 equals 0.010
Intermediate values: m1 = 1.01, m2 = 1.02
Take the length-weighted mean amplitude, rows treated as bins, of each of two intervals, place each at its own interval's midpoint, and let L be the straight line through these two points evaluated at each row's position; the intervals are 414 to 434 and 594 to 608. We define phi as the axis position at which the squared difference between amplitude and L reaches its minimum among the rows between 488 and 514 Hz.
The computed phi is 491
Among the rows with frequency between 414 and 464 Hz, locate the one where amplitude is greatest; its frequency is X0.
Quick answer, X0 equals 436 Hz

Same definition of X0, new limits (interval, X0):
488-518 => 501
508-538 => 526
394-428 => 416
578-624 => 616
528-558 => 531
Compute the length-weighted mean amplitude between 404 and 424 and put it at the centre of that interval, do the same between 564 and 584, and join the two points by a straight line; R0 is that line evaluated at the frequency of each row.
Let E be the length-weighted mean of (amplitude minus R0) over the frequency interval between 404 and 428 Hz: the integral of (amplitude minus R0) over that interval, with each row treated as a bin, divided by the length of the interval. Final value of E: 1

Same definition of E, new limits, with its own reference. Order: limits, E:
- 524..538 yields 9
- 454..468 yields -1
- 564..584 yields 0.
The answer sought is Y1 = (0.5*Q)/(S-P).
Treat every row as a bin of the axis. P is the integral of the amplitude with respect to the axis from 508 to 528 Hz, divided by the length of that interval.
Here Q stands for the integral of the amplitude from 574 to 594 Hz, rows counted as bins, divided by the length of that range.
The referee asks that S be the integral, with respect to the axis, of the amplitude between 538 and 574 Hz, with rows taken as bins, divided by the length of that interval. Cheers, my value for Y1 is -48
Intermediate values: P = 503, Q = 499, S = 498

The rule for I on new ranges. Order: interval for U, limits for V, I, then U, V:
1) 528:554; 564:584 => 4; 502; 499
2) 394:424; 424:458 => -1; 495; 496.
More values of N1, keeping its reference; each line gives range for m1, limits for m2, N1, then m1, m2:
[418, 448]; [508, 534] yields 0.015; 1.01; 0.99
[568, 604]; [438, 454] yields 0.004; 1.00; 1.00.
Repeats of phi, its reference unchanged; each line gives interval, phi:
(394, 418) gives 401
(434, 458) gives 441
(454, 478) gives 461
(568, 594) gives 586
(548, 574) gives 556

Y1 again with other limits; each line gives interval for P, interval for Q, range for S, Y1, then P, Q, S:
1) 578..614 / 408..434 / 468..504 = 49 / 500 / 492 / 505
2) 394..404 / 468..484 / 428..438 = 28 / 487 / 500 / 496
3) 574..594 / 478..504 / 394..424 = -27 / 499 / 507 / 490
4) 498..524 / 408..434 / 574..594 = -32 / 507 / 492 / 499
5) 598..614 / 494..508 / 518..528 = 52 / 500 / 513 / 505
